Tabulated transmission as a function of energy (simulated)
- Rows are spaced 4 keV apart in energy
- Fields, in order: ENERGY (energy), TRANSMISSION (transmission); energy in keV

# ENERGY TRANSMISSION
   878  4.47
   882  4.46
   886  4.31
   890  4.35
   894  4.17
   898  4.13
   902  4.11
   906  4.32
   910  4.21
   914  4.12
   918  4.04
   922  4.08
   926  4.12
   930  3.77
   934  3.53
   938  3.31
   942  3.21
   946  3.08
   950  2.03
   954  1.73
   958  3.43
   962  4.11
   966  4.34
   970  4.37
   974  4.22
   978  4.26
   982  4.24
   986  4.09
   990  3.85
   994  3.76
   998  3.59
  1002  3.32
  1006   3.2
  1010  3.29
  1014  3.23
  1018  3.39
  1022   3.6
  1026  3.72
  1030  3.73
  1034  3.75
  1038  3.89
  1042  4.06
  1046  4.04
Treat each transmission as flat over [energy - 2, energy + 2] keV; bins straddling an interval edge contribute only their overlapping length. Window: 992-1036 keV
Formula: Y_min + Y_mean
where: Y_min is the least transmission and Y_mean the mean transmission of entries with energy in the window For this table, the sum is 6.7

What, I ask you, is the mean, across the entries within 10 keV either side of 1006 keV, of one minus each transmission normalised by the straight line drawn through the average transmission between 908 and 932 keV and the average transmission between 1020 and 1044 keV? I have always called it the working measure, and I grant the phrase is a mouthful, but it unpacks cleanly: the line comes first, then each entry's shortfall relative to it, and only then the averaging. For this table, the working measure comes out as 0.14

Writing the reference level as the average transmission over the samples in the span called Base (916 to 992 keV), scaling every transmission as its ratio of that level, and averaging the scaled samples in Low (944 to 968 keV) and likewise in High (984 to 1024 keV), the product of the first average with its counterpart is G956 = 0.82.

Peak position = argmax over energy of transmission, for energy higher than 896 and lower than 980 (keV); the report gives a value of 970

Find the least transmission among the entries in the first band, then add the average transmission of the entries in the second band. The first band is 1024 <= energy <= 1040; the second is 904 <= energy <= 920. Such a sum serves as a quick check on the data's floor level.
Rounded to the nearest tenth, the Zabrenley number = 7.9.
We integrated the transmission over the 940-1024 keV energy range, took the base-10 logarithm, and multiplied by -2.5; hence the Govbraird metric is -6.2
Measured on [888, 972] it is -6.2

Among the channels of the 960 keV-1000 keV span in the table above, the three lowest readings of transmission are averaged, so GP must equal 3.7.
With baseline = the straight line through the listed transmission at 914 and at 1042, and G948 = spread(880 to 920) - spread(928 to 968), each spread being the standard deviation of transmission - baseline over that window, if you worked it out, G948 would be -0.7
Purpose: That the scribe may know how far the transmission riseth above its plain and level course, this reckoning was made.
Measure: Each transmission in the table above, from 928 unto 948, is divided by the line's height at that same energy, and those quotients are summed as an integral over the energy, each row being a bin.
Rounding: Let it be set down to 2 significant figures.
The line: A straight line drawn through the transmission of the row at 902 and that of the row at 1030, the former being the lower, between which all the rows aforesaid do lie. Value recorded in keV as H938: 17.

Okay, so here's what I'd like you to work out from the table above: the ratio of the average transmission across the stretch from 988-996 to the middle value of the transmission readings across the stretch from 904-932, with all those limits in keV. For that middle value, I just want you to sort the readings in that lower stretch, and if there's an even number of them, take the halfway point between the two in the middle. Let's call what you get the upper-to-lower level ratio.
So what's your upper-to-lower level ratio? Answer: 0.92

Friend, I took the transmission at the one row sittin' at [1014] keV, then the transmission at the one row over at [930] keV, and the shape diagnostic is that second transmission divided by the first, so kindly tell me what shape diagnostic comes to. 1.17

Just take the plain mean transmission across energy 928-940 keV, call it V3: 3.5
